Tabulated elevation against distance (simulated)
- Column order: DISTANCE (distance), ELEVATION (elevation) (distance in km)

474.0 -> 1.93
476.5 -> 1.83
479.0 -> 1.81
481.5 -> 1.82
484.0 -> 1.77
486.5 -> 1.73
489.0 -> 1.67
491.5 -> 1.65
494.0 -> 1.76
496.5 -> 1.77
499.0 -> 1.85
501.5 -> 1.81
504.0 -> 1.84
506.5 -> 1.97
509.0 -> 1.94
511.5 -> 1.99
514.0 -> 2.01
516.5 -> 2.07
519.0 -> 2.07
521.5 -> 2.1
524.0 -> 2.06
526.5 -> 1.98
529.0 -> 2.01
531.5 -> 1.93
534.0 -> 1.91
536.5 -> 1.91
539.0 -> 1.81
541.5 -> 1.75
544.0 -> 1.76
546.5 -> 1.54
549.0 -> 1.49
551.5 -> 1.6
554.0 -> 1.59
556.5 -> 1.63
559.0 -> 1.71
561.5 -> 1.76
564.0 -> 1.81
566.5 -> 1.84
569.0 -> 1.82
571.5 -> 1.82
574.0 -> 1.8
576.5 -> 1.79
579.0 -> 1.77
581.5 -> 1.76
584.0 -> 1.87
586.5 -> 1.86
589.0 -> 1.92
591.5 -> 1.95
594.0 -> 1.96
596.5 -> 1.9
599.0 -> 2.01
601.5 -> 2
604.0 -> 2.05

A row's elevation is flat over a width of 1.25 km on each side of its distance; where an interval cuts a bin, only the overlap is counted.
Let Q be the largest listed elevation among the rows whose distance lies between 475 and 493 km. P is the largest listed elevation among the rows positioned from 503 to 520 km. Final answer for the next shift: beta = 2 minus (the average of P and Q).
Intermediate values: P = 2.07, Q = 1.83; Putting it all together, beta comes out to 0.05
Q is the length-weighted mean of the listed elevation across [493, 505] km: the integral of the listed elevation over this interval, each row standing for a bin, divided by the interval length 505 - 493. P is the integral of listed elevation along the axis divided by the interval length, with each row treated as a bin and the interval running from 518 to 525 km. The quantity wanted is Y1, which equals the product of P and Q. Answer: 3.75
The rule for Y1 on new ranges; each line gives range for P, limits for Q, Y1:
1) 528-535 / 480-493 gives 3.37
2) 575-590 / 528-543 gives 3.44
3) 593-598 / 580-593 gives 3.62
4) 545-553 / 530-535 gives 2.99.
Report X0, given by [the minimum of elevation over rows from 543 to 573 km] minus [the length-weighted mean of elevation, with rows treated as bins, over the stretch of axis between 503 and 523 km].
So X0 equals -0.5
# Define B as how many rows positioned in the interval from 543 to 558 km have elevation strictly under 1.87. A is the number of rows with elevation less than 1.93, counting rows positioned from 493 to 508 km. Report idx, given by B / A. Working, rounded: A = 5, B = 6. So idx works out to 1.20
